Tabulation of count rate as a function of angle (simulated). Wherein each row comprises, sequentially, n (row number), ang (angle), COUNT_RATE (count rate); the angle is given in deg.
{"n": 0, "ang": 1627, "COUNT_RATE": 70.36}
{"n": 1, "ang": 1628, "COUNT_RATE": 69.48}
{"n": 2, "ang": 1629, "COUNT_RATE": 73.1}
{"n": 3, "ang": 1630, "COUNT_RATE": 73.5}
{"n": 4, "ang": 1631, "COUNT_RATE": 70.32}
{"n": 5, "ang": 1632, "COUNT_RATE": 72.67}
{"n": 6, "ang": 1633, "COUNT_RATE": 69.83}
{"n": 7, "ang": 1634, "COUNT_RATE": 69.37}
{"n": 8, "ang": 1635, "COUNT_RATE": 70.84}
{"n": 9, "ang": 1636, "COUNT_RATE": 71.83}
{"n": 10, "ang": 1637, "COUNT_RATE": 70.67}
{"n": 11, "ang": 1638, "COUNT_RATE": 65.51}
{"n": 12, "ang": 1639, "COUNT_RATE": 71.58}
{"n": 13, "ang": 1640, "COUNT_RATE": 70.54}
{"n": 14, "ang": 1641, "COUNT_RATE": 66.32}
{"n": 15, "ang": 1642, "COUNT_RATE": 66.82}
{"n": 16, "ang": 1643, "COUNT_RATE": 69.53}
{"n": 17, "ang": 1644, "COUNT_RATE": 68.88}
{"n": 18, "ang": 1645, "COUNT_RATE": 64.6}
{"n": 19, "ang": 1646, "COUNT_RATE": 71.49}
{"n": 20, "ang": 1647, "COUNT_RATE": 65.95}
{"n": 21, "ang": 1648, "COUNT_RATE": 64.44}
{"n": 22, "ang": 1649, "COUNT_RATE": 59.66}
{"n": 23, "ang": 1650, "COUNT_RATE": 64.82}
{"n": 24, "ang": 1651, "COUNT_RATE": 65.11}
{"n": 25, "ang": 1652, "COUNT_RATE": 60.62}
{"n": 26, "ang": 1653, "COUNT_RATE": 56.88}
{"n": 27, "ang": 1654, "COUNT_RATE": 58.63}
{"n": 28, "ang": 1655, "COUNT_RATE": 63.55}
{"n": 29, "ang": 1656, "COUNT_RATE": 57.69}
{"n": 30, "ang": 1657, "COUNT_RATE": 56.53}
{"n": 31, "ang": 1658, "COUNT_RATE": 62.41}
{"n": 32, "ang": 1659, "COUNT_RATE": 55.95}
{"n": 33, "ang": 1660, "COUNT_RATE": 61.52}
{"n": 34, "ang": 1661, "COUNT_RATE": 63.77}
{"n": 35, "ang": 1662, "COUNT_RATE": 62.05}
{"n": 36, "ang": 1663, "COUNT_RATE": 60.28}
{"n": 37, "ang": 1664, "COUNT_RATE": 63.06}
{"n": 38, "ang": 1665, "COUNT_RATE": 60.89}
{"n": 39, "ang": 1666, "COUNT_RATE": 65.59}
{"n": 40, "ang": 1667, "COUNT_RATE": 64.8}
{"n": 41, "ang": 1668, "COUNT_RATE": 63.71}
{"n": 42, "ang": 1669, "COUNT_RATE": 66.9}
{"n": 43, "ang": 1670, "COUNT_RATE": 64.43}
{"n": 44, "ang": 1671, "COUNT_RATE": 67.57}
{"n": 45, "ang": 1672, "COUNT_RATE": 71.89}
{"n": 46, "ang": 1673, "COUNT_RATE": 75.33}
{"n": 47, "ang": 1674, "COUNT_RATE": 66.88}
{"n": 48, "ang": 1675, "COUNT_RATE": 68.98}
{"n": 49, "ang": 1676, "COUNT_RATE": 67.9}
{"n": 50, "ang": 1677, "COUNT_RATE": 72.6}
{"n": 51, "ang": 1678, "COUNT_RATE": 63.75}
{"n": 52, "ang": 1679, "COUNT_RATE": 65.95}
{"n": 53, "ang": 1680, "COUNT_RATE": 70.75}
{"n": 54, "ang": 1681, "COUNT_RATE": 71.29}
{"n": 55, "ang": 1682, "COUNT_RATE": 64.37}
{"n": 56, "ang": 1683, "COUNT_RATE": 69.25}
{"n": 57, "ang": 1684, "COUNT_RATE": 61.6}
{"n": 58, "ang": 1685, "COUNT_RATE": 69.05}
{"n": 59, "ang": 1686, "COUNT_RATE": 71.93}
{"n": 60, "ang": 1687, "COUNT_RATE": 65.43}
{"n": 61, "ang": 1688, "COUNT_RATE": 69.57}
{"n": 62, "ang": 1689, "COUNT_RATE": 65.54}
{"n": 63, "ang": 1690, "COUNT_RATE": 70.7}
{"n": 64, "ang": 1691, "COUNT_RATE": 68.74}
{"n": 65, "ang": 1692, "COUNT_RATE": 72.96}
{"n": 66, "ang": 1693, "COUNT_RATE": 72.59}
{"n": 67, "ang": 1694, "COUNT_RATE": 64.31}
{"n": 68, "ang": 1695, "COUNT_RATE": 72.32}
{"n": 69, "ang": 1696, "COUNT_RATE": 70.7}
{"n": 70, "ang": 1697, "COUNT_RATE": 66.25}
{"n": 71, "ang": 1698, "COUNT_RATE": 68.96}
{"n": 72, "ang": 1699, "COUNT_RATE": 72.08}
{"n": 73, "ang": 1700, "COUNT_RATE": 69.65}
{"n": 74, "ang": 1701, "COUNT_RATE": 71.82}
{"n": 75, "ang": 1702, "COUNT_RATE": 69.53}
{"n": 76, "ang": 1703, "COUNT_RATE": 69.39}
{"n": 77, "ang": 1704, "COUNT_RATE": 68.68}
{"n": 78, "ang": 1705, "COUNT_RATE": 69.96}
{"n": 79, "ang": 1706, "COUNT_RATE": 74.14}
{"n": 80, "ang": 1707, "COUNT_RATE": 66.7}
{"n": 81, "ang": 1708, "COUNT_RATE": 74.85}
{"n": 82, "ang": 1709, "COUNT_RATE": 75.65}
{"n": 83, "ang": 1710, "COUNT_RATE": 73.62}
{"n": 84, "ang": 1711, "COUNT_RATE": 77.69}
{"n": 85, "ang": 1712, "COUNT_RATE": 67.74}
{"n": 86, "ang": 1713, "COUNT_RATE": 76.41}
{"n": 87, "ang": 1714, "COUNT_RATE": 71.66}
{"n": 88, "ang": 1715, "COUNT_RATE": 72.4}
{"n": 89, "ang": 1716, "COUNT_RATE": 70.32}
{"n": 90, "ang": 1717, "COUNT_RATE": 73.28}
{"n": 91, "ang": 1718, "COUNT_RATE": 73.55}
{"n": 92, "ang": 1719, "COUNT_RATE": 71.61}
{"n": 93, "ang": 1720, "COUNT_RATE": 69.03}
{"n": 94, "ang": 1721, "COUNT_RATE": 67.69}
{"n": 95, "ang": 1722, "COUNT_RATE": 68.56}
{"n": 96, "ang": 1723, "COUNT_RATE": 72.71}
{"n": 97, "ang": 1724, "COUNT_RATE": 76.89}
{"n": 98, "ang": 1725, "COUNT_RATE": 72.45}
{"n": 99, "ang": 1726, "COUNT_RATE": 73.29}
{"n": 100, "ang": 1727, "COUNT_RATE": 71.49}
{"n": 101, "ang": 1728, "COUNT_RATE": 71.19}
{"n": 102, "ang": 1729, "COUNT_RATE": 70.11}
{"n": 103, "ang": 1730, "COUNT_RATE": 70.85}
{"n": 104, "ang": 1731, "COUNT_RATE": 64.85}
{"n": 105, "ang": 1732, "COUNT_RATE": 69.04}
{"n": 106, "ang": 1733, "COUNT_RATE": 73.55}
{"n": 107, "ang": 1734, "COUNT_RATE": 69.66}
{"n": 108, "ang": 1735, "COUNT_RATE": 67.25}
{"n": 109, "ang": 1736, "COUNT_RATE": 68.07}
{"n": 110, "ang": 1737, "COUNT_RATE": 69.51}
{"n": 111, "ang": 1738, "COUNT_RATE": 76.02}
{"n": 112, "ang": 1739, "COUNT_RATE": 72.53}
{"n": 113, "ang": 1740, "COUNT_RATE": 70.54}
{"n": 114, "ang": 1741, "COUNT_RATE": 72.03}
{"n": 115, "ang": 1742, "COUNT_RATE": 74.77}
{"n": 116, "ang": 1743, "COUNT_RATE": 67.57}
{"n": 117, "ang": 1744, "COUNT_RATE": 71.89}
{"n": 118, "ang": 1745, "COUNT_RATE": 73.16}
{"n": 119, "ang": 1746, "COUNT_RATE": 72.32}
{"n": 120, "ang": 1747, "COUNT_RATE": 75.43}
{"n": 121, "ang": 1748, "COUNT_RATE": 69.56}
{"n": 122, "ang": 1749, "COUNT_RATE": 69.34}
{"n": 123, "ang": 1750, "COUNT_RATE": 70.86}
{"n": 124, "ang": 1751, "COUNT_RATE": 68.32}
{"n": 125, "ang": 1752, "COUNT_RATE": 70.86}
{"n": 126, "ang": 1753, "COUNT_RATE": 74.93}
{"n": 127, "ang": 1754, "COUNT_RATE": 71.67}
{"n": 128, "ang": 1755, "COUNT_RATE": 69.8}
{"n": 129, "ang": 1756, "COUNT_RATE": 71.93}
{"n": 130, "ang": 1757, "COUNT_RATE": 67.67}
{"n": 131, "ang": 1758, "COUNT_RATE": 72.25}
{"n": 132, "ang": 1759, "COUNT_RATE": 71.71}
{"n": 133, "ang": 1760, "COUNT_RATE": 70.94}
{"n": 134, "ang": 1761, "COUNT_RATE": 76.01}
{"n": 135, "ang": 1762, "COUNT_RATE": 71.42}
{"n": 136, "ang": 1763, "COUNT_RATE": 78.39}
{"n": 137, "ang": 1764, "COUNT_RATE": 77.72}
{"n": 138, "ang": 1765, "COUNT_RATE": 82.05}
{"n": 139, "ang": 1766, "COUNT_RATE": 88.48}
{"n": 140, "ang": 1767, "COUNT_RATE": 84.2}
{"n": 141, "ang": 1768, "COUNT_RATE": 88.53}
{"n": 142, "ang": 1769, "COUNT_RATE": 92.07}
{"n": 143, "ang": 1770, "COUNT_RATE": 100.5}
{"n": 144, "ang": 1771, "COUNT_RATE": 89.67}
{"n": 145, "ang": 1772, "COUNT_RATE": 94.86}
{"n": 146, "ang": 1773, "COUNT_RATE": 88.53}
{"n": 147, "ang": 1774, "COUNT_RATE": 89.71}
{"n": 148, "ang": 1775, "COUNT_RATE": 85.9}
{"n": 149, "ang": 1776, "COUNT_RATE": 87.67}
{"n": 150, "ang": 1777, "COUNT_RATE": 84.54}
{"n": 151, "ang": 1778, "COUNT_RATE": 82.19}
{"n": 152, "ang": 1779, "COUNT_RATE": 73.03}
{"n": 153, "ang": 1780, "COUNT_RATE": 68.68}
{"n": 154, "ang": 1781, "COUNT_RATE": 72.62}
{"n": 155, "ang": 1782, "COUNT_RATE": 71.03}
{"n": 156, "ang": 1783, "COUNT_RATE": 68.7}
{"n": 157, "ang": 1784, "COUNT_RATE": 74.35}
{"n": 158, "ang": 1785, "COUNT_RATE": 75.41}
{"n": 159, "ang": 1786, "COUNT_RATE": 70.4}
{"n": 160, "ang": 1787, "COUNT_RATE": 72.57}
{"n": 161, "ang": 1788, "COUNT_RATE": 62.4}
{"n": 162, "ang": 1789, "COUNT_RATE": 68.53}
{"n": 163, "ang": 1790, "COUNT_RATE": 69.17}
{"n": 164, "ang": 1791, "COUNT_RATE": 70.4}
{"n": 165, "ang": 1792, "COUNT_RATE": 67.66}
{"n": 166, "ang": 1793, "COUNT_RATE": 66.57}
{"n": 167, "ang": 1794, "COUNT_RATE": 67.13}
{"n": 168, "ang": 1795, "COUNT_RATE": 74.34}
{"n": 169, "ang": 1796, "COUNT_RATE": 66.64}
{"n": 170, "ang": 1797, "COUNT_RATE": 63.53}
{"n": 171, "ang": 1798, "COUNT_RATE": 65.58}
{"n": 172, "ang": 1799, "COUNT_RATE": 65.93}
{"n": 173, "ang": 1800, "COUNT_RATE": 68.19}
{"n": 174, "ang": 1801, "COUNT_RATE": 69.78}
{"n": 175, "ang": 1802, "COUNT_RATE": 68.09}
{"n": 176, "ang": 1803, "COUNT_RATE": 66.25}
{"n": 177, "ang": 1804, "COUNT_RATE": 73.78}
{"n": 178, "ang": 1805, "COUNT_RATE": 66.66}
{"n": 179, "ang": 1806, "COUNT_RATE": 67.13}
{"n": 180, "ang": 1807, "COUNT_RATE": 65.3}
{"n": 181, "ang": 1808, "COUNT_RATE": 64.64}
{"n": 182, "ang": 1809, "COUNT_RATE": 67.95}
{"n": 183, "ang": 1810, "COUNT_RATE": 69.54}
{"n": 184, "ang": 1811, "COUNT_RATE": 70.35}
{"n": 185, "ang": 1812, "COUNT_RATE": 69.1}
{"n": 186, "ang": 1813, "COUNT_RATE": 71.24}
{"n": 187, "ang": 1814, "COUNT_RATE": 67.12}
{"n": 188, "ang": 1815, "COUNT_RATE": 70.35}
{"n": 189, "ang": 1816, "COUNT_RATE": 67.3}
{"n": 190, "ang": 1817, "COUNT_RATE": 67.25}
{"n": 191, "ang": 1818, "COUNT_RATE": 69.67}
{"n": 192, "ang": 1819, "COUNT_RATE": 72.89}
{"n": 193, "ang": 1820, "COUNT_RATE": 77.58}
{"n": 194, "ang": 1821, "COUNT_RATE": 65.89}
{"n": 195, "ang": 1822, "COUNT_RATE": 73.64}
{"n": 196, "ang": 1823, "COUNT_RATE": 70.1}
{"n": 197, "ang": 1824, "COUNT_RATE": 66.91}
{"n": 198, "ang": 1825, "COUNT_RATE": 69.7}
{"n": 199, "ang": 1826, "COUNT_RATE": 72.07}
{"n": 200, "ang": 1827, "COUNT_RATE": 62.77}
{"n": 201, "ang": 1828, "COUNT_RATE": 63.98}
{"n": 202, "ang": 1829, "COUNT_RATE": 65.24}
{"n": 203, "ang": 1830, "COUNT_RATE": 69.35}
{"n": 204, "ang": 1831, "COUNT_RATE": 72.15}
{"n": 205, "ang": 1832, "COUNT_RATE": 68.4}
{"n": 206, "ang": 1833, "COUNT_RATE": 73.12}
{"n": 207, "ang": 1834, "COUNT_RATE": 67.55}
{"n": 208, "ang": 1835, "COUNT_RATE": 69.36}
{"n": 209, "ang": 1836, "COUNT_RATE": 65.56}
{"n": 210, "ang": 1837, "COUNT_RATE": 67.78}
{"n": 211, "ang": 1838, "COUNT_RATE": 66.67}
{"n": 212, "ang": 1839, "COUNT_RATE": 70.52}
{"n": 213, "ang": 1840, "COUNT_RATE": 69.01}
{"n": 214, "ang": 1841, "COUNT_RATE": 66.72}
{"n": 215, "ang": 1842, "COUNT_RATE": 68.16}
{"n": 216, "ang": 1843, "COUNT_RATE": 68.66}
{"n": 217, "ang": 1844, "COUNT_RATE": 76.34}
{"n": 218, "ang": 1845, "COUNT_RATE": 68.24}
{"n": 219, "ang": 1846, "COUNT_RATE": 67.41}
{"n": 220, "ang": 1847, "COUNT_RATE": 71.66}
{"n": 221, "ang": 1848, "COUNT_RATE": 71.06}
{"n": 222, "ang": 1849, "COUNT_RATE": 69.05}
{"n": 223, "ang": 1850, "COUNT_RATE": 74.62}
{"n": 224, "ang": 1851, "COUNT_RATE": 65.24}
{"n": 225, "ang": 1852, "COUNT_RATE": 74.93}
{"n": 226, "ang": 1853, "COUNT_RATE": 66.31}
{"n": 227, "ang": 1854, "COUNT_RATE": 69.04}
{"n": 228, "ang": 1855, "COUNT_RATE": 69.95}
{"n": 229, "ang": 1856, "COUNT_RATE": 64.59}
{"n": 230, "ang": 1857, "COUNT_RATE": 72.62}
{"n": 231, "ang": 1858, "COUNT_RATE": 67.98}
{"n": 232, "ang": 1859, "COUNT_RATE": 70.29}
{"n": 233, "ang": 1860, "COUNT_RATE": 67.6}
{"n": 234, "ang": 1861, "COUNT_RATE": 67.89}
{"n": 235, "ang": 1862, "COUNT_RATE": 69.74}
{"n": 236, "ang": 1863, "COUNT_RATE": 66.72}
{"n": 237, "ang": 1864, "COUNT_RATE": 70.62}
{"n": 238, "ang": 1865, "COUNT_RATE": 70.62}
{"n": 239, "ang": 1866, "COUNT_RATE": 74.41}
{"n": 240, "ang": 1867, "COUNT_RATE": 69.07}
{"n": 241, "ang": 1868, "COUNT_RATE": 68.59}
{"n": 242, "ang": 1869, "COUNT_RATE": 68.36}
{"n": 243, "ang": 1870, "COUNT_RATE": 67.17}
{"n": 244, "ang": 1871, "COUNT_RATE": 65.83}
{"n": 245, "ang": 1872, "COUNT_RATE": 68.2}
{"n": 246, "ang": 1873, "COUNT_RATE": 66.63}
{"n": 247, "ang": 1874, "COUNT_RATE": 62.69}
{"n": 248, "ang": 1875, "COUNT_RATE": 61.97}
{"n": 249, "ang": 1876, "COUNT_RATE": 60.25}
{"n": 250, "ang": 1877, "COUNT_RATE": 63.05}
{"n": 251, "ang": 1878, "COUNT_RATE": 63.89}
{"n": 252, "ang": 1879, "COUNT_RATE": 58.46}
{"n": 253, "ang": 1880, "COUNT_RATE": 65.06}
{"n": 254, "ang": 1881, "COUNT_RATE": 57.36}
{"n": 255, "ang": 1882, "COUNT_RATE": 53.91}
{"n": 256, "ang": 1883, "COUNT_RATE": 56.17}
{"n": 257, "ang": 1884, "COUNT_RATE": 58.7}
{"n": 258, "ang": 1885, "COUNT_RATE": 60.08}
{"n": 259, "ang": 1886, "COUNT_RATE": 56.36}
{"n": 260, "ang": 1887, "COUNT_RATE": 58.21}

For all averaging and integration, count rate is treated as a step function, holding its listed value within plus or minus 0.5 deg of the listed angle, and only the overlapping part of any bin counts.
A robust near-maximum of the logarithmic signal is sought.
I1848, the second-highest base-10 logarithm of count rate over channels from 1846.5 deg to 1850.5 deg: 1.855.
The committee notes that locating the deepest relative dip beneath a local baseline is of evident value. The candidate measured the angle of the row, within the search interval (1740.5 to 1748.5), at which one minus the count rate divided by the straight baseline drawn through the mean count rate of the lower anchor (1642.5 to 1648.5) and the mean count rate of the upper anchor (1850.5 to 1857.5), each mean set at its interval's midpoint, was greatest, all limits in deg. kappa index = 1743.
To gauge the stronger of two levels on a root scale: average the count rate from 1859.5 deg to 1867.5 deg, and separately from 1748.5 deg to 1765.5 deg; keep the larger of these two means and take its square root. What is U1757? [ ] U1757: 8.53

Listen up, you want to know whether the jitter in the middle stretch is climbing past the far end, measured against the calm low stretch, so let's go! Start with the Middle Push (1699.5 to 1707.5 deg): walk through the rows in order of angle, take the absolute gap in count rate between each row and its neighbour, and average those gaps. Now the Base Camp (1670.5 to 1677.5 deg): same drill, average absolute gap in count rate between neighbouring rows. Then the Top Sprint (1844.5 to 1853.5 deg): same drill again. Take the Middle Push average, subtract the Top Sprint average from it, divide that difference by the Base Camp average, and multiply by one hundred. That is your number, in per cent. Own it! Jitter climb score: -63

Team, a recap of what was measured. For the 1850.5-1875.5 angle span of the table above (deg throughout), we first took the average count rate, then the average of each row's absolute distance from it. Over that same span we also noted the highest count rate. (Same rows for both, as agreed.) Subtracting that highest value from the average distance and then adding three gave -69.6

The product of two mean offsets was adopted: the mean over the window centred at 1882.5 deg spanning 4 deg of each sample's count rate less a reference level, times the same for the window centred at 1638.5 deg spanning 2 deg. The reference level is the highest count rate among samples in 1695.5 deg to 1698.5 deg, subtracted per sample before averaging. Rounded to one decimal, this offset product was 30.5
